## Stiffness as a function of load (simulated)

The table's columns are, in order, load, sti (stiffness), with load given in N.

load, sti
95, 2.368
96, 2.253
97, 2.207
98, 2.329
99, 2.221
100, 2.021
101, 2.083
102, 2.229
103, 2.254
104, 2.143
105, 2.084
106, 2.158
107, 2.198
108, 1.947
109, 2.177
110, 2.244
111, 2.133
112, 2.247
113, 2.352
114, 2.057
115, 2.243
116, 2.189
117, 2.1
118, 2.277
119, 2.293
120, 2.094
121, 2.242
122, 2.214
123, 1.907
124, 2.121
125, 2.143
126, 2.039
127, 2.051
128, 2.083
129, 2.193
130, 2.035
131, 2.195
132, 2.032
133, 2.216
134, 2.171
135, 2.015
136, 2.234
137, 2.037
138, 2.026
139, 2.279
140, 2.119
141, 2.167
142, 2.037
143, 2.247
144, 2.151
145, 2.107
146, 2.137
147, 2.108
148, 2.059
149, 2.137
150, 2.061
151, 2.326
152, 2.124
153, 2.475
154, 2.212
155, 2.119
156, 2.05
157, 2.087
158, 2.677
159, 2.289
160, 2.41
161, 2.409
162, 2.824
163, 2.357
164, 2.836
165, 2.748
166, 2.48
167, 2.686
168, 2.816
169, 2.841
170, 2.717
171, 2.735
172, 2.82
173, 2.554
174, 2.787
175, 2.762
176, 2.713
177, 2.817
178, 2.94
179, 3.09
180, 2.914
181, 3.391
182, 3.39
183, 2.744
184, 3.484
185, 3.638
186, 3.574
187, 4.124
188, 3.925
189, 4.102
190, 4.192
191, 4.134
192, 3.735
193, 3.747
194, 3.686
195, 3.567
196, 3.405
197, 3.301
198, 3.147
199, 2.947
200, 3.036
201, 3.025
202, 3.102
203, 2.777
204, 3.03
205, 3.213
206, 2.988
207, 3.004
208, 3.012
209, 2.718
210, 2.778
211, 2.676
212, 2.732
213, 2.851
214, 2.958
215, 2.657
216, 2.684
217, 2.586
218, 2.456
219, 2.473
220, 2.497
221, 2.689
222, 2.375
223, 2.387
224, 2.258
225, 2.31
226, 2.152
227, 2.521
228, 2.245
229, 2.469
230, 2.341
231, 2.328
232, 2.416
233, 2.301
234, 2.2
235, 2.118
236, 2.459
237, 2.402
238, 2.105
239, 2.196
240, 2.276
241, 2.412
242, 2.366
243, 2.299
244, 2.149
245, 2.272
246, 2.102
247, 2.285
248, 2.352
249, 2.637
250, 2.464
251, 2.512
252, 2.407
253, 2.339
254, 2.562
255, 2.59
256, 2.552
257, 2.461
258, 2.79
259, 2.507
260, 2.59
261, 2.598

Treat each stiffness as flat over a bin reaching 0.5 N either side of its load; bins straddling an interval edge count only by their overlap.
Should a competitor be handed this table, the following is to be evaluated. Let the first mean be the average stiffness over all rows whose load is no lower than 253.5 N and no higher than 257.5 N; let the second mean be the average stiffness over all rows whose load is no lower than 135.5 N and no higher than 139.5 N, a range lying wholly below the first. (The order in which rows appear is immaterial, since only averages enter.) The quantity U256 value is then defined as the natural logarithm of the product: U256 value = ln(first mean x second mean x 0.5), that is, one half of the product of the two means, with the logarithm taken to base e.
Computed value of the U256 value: 1.00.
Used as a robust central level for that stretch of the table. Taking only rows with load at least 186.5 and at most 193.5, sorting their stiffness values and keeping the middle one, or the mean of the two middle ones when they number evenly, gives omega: 4.1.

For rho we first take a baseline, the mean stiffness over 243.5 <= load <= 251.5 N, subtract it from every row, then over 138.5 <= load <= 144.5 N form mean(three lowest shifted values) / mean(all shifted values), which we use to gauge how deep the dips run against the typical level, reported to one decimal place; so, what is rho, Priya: 1.4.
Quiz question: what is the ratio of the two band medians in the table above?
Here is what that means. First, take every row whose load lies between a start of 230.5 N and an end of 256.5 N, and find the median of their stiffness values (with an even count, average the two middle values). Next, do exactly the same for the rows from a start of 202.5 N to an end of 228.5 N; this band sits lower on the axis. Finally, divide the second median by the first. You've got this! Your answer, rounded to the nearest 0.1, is 1.1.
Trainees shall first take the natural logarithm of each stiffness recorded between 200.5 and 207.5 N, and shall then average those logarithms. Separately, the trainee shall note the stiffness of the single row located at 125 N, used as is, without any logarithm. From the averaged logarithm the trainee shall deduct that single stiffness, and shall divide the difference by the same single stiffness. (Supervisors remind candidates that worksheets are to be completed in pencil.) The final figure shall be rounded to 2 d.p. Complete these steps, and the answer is -0.48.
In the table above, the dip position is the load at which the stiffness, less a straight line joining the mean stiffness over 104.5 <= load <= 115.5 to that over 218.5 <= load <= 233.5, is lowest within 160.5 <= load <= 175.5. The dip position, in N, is 163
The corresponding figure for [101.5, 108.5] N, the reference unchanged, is 108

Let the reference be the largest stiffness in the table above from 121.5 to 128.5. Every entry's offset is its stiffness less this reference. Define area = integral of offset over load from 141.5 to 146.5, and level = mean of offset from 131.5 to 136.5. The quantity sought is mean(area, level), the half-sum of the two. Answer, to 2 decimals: -0.24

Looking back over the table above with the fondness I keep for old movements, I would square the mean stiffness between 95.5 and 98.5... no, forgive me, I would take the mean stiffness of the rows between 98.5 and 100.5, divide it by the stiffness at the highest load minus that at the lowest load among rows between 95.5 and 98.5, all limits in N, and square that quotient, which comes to 779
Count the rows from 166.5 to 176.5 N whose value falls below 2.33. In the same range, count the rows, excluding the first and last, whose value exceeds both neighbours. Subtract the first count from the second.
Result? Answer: 3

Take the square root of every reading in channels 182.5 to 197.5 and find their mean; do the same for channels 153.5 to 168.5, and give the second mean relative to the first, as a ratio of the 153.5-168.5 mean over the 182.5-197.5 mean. 0.82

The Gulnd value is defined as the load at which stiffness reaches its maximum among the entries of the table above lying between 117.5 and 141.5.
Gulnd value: 119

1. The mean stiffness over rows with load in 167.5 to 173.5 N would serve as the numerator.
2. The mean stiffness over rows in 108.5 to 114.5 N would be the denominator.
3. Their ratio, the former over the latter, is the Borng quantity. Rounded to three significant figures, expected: 1.25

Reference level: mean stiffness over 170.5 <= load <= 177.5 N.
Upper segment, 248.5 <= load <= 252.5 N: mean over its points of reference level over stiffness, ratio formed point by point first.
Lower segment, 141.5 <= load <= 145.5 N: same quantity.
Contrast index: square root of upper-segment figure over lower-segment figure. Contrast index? 0.92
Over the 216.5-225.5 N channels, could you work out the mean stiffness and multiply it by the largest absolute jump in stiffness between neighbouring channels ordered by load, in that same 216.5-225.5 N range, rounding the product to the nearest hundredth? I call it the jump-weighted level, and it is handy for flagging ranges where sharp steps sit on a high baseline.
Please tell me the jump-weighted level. 0.77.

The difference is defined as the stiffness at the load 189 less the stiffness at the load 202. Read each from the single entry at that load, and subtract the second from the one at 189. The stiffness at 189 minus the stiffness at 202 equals 1.00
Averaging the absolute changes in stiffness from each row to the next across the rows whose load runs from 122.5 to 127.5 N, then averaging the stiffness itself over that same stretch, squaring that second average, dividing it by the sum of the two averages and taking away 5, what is -3.03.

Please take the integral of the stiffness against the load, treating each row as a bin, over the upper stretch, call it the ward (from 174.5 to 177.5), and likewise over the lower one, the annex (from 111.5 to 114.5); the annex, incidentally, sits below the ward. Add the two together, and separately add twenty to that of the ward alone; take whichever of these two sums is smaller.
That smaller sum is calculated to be 14.9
